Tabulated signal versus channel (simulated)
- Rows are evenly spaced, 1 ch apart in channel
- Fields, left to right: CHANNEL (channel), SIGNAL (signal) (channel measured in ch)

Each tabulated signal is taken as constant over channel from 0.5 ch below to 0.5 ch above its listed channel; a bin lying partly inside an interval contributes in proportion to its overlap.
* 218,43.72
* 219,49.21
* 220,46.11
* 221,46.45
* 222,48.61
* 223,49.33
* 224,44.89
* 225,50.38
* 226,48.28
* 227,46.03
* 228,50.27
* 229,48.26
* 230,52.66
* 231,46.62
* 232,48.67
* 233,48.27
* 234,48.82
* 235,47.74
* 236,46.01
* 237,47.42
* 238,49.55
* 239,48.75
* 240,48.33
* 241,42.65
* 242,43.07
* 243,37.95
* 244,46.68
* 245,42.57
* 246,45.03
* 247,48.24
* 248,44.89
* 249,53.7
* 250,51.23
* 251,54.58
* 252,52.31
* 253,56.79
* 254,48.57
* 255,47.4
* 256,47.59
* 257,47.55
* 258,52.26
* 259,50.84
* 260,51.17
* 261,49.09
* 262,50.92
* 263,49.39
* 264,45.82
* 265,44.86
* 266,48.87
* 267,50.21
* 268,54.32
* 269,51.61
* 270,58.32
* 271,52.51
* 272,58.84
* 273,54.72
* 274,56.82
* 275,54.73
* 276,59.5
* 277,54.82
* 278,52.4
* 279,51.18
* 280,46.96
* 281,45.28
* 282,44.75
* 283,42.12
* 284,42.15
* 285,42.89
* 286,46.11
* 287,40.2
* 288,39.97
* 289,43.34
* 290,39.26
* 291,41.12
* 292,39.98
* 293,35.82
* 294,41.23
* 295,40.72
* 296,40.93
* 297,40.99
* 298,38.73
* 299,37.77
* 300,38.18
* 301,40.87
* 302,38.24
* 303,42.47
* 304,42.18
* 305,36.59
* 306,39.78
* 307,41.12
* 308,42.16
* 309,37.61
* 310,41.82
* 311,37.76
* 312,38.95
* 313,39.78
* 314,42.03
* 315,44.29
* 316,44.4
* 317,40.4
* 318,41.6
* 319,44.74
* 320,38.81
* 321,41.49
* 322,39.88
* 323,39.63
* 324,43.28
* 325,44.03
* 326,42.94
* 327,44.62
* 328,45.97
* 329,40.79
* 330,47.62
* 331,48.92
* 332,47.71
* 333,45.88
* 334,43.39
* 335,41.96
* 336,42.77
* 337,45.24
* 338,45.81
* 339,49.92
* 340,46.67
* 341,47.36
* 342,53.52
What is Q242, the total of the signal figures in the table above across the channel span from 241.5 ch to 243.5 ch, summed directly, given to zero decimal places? 81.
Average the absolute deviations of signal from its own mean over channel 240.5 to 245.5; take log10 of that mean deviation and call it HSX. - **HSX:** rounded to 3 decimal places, 0.269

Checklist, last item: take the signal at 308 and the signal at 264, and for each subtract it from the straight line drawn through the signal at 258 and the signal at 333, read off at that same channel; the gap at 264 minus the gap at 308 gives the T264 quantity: 0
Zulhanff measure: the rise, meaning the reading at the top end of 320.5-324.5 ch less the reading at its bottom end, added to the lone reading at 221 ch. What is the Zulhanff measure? 48.2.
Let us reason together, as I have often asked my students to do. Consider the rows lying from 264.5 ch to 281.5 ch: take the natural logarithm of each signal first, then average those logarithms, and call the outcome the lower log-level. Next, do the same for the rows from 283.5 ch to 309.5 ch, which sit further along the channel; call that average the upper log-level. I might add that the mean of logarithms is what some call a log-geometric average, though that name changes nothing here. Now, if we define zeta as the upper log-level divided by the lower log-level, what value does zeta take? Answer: 0.93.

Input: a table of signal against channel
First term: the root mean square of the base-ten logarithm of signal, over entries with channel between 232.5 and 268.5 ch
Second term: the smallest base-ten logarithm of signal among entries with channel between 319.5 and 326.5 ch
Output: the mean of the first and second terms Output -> 1.64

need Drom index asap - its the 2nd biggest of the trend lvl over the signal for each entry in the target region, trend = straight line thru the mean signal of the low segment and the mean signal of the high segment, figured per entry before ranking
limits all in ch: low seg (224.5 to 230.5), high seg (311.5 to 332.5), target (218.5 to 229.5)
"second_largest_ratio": 1.08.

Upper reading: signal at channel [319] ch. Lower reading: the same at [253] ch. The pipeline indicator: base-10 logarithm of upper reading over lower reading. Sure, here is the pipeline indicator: -0.10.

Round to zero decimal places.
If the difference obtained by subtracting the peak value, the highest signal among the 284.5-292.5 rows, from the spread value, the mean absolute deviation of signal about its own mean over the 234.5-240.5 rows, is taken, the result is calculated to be -45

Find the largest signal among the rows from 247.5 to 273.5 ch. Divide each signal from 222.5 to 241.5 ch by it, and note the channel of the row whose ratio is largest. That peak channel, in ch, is 230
